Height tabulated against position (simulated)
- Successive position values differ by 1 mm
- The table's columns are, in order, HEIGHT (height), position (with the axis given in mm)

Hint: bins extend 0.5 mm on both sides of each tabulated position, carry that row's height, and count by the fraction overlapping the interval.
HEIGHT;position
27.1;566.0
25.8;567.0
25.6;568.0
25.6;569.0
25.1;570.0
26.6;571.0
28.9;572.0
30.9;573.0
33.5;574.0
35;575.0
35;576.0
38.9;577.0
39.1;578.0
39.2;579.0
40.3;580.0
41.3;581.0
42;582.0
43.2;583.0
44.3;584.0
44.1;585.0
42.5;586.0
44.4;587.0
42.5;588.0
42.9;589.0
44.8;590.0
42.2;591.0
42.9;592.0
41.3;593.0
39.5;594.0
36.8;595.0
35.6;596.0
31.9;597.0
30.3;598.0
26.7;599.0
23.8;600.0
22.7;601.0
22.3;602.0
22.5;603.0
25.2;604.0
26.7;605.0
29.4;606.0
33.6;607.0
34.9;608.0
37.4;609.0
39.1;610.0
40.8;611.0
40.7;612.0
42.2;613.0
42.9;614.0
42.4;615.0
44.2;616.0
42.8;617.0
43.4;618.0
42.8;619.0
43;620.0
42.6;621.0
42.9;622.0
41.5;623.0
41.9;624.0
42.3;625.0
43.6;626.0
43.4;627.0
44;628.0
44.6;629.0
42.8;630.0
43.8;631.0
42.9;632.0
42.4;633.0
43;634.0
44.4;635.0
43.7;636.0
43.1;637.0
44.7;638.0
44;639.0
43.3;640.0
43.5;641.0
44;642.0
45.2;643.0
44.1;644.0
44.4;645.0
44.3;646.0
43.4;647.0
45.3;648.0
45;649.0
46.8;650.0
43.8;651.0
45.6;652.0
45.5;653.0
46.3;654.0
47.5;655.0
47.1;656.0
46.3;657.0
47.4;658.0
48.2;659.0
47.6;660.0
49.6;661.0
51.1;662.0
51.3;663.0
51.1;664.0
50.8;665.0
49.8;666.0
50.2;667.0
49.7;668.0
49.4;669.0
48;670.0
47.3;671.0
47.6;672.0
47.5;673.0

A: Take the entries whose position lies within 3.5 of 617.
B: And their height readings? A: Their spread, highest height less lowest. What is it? 1.8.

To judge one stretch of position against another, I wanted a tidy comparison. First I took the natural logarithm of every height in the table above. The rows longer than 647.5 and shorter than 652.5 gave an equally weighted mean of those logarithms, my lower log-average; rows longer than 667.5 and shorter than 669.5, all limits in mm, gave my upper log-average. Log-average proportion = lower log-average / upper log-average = 0.977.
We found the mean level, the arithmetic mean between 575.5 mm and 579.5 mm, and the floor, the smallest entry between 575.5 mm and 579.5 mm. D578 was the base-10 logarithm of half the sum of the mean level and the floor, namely 1.563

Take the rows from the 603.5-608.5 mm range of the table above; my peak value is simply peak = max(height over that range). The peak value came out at 34.9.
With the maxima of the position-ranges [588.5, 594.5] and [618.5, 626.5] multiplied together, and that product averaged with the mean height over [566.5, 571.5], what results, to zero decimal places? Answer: 990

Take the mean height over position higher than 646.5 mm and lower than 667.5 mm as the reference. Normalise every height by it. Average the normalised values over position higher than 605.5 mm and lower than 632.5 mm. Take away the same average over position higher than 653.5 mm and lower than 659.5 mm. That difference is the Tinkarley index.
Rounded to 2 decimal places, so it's -0.12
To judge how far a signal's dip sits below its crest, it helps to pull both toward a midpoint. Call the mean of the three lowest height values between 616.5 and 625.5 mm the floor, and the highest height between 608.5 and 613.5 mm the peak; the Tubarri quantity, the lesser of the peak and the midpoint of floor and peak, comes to 42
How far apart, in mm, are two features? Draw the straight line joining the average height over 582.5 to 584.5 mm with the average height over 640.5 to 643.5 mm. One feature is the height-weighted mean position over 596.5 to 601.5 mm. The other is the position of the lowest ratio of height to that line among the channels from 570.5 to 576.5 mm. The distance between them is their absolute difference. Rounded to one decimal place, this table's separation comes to 27.8 mm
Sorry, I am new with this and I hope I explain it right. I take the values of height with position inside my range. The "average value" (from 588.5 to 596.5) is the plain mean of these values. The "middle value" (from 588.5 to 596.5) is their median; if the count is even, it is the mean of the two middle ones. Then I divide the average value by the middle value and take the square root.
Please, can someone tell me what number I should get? 0.99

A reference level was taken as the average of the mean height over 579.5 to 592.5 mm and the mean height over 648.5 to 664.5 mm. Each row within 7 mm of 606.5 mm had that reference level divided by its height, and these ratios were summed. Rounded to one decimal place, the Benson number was 21.2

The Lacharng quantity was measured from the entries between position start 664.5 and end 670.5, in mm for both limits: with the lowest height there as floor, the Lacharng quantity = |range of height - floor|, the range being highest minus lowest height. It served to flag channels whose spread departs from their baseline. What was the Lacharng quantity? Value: 45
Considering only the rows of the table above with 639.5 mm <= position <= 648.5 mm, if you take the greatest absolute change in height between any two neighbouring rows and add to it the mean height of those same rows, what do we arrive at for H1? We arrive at 46.1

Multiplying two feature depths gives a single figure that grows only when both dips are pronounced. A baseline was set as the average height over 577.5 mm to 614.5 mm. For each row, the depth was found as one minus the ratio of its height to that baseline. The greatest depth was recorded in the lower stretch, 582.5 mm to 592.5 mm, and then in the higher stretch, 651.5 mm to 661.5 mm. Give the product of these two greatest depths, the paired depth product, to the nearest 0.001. 0.035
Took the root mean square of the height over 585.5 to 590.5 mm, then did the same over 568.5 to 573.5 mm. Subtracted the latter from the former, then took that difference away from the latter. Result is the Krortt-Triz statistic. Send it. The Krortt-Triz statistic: 12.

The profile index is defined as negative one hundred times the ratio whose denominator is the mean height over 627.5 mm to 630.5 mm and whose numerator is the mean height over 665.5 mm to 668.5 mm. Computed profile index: -114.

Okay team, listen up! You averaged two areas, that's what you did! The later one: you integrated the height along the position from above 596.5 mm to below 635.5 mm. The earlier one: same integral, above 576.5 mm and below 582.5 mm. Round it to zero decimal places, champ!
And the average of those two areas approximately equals 859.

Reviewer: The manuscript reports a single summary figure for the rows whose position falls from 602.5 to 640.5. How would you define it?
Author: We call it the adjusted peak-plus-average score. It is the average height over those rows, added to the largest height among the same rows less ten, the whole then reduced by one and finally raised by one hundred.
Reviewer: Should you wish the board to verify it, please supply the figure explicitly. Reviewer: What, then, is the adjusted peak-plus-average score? 174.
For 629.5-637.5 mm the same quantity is 177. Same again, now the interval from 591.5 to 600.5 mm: 166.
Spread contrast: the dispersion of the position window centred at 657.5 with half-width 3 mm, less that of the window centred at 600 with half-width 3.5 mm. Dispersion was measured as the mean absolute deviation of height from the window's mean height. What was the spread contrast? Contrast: -2.9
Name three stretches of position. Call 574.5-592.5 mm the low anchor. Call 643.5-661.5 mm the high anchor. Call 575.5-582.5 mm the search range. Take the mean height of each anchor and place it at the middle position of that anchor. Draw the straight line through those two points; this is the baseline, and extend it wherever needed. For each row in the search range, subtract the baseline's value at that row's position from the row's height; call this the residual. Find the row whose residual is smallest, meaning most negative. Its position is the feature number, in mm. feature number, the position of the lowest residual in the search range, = 576.0 mm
